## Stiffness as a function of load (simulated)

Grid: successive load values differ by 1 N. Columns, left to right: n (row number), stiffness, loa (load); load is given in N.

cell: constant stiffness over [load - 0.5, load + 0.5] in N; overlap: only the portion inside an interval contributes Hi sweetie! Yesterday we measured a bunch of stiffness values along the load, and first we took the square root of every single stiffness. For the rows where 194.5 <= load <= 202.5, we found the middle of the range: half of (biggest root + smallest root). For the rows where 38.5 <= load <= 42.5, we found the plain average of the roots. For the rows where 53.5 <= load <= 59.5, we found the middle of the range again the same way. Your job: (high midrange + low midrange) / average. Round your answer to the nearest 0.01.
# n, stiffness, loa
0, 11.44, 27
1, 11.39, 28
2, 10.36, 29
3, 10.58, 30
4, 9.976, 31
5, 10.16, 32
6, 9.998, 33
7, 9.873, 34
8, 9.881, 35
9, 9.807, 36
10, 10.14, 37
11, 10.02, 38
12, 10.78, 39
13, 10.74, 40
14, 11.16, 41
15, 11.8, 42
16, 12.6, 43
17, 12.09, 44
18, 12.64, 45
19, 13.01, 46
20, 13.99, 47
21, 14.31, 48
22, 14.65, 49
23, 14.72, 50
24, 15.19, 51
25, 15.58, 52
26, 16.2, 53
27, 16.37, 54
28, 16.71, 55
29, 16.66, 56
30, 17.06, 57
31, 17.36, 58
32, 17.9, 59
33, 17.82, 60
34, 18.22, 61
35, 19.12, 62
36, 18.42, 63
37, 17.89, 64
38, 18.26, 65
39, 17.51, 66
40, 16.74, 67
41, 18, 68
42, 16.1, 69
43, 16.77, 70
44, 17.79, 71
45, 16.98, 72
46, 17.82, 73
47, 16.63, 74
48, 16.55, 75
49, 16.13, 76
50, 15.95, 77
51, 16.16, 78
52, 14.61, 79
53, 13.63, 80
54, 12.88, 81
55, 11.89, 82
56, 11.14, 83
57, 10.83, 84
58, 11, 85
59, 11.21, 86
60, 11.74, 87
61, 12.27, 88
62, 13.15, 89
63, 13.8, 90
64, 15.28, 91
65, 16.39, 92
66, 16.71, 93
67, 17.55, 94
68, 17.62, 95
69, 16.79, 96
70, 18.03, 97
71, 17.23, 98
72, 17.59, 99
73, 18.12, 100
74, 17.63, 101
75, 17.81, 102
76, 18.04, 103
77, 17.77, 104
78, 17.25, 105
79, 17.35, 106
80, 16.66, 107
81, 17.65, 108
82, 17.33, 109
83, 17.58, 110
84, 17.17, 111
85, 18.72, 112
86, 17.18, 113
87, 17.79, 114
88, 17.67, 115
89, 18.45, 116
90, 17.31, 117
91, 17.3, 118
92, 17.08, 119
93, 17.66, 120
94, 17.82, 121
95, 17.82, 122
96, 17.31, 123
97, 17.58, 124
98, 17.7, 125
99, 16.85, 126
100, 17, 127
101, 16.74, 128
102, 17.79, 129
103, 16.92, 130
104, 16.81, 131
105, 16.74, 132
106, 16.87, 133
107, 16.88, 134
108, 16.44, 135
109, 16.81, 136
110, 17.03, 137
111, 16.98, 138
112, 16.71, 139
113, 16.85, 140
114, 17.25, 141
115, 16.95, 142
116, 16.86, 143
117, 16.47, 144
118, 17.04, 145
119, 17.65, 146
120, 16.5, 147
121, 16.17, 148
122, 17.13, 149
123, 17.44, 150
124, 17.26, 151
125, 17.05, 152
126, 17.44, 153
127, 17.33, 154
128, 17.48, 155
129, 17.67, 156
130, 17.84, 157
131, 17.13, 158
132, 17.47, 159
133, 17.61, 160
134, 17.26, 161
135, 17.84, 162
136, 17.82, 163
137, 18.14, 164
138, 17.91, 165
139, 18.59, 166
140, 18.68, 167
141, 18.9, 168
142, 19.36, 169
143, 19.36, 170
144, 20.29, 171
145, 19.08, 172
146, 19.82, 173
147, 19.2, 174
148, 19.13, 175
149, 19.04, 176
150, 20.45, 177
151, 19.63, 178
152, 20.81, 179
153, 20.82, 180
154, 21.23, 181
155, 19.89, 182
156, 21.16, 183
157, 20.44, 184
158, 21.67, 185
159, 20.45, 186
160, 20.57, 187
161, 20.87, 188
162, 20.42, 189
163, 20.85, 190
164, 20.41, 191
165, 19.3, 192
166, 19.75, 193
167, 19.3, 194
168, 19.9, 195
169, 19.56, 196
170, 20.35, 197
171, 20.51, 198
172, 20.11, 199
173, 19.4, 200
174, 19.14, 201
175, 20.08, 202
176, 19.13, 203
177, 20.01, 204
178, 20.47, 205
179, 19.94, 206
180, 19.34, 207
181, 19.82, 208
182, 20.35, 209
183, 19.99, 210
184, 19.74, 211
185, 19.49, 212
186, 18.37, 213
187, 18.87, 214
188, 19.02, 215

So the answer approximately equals 2.58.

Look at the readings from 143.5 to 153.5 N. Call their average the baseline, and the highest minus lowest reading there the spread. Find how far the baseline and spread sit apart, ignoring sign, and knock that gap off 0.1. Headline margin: -15.4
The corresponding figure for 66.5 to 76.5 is -15.0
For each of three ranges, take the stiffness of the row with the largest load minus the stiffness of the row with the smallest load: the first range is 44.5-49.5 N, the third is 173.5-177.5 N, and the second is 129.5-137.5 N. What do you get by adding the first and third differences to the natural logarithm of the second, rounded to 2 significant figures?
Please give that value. 1.1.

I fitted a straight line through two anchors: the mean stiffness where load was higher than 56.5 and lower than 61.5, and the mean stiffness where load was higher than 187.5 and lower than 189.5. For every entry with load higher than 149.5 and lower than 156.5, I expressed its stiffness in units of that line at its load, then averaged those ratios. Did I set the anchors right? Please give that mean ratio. 0.88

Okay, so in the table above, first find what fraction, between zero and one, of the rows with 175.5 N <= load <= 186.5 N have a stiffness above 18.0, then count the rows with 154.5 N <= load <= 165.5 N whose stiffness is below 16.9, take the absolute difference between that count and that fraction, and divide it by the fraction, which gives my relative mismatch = 1.0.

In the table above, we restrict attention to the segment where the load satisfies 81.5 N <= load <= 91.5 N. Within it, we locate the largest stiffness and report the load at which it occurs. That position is 91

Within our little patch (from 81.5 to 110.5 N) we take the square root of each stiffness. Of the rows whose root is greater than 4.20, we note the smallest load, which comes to 97 N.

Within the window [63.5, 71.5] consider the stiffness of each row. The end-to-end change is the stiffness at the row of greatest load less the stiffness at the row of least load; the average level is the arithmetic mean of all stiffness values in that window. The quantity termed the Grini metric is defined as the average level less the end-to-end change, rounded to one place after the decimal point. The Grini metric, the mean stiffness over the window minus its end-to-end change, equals 17.5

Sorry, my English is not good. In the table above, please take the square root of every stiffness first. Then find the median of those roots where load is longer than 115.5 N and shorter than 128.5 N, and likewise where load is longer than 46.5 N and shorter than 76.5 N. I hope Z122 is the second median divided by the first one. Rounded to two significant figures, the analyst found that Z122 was 0.98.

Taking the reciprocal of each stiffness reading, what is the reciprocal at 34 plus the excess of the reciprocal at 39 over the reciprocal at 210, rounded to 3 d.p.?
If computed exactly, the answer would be 0.144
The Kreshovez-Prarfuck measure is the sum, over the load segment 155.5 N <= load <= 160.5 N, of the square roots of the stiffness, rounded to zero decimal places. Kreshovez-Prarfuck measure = 21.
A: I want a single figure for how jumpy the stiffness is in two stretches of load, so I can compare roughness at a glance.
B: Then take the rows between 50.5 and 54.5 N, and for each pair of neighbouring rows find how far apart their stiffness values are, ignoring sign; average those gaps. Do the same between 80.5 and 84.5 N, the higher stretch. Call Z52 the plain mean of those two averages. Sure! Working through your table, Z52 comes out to 0.538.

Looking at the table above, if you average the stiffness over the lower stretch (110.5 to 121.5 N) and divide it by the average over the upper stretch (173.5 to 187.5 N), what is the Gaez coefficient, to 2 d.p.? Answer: 0.87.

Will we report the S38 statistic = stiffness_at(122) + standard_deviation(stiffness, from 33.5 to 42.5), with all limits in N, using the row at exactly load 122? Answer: 18.5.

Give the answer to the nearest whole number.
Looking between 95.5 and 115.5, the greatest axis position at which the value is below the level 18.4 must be 115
